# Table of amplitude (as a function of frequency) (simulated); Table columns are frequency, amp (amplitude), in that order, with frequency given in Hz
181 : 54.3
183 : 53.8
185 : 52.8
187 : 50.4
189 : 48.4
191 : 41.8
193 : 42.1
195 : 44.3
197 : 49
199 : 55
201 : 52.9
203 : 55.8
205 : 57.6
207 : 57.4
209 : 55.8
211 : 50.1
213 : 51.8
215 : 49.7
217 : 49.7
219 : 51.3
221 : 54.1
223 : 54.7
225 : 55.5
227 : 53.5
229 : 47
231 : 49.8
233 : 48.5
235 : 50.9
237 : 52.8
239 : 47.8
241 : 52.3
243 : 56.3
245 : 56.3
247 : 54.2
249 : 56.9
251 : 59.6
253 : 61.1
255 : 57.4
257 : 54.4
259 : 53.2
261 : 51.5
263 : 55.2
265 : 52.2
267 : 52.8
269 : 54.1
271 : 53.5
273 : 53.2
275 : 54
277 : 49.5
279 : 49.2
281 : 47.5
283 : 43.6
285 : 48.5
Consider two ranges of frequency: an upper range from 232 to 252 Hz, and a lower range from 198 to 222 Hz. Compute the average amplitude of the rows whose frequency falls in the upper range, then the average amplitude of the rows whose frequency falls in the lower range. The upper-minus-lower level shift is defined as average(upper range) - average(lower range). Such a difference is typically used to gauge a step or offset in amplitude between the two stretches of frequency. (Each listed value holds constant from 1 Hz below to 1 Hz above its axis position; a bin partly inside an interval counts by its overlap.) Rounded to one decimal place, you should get 0.1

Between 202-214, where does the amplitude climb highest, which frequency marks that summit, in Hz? 205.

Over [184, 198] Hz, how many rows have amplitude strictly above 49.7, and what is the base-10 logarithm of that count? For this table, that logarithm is 0.30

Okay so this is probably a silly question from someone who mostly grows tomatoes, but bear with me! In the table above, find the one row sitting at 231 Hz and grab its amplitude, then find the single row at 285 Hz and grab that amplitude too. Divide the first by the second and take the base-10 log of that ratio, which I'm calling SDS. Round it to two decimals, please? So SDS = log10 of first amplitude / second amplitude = 0.01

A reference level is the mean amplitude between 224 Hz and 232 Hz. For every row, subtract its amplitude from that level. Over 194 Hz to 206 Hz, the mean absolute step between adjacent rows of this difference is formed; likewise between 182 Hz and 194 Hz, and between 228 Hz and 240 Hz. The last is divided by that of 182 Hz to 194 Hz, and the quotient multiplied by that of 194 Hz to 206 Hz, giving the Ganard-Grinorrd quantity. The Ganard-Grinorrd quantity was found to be 3.8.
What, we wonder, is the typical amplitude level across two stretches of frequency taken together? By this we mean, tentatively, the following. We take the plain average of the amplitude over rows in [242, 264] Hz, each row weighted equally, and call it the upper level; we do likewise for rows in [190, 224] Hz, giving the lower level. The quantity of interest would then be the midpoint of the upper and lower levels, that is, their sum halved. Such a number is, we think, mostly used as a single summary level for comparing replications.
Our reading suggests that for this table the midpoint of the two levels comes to 53.7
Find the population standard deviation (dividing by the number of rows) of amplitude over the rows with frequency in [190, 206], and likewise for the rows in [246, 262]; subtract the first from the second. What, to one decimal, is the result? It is -2.9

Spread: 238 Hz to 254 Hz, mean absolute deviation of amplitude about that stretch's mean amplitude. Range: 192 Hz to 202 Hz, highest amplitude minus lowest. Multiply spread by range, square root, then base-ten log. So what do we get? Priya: 0.8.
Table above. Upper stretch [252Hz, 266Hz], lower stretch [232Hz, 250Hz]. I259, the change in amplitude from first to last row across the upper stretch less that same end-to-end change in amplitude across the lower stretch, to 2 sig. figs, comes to -17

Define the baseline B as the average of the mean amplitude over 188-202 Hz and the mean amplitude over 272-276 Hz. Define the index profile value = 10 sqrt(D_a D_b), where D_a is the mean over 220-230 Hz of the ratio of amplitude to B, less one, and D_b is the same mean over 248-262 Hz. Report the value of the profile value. 0.72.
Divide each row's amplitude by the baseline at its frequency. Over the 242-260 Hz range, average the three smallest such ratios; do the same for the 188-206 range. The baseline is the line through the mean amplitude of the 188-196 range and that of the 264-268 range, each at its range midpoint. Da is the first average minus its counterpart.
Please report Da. 0.09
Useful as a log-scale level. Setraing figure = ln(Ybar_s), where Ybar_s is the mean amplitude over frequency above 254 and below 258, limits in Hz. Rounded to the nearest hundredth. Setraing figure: 4.02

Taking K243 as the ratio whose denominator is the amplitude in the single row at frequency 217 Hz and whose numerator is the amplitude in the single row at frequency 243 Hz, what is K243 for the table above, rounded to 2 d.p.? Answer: 1.13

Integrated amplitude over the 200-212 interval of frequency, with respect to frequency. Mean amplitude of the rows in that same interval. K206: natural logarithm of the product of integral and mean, 10.5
